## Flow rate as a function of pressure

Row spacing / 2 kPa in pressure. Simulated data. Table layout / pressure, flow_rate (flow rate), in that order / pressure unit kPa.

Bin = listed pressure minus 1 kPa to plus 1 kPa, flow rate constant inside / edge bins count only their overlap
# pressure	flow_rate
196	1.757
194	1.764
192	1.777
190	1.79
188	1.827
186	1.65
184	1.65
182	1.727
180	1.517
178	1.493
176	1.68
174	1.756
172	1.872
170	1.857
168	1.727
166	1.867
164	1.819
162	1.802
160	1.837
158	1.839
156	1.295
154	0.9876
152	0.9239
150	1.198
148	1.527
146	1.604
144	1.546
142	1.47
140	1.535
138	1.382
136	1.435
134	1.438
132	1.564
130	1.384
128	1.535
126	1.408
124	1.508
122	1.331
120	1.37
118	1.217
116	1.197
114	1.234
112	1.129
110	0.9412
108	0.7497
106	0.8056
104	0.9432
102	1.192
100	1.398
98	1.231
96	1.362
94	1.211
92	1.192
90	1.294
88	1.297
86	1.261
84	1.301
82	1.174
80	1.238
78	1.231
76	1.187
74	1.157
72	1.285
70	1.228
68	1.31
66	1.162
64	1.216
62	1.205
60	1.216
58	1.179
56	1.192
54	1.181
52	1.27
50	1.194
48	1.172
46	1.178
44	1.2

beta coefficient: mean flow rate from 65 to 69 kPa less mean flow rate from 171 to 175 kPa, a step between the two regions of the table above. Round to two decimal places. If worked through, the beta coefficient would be -0.58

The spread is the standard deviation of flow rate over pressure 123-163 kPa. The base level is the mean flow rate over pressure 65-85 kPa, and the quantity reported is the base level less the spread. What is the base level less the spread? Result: 0.99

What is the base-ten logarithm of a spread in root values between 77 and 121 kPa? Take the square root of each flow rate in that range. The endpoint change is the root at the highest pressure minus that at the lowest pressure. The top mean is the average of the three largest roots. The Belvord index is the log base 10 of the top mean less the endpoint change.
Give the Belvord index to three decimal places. 0.046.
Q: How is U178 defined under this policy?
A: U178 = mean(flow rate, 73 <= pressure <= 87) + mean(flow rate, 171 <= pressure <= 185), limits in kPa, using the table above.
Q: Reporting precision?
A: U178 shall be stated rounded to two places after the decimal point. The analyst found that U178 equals 2.89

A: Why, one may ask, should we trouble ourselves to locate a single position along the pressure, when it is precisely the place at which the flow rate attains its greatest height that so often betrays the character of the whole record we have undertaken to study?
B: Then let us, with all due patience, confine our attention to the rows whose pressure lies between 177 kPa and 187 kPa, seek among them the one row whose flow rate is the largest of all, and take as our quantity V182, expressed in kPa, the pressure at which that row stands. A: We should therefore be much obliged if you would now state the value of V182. 182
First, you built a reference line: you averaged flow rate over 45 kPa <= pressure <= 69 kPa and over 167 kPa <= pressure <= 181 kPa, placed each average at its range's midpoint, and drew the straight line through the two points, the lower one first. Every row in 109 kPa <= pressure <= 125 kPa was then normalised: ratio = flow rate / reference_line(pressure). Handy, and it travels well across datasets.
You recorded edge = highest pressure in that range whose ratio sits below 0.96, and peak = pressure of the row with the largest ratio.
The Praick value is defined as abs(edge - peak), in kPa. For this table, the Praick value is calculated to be 2 kPa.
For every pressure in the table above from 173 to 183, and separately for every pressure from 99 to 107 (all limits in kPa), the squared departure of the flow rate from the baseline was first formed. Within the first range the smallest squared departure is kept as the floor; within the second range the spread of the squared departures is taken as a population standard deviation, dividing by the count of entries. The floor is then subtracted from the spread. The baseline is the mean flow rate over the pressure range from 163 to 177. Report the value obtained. 0.32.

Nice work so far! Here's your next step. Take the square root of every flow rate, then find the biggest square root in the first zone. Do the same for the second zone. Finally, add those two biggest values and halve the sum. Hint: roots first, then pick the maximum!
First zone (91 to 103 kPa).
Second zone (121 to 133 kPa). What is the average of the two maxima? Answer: 1.22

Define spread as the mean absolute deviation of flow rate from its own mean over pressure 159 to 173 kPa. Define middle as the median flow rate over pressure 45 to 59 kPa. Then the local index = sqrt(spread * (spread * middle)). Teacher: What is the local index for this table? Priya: 0.04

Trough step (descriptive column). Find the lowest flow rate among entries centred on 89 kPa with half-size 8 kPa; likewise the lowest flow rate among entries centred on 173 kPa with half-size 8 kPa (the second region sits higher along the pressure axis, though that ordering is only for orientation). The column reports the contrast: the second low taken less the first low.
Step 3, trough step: 0.3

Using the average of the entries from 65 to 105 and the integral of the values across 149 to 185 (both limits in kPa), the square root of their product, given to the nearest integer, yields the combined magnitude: 8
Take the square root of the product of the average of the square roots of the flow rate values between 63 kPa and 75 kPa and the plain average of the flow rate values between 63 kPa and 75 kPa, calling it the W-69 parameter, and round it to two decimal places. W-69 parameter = 1.17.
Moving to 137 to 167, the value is 1.36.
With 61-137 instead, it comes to 1.18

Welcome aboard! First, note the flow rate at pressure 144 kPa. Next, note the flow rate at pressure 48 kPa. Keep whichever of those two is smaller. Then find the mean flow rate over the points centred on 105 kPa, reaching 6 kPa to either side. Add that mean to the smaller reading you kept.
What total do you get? 2.18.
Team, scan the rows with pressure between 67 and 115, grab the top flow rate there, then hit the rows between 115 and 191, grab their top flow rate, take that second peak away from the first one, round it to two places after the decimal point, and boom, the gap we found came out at -0.47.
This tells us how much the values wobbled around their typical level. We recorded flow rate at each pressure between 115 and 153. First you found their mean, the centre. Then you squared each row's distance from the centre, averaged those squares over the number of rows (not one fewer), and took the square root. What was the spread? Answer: 0.16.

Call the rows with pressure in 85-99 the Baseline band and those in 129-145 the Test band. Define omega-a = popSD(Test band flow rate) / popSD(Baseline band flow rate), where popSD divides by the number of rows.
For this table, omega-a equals 1.2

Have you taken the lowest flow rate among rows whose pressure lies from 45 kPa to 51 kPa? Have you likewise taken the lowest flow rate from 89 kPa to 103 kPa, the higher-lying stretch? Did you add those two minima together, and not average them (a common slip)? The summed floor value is 2.36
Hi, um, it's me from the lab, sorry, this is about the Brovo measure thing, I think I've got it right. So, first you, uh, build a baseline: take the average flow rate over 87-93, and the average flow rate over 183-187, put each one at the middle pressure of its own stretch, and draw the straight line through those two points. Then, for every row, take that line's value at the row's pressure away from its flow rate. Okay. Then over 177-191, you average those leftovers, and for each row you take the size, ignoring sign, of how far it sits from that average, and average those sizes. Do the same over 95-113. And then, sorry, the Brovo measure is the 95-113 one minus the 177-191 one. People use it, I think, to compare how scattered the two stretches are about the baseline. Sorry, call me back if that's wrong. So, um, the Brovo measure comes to 0.119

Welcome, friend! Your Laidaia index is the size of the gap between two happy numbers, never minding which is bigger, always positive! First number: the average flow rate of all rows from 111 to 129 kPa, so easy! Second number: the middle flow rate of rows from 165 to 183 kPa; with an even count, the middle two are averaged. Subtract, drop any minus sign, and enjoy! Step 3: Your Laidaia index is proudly 0.40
